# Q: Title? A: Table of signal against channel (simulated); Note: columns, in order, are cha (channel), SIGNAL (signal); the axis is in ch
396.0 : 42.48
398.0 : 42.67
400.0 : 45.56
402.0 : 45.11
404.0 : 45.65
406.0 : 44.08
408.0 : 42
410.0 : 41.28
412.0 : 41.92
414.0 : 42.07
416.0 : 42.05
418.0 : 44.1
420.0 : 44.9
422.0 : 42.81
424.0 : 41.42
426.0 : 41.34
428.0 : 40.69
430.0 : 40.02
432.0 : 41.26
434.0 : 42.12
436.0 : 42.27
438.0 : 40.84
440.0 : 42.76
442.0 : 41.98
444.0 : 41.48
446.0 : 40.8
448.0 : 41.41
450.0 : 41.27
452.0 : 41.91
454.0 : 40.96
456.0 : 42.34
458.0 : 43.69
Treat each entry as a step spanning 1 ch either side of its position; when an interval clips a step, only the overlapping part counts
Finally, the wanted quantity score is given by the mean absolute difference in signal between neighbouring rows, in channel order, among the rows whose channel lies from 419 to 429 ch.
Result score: 1.05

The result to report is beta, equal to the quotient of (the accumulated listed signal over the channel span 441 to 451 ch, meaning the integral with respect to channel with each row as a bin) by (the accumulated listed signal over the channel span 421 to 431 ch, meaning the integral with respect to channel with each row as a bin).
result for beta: 1.00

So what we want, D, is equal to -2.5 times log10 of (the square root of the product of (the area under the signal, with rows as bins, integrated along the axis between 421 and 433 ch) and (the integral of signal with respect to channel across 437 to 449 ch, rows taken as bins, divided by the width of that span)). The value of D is -5.39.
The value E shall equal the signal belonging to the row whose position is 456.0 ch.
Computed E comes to 42.34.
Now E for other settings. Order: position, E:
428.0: 40.69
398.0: 42.67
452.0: 41.91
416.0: 42.05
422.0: 42.81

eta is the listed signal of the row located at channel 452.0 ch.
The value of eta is 41.91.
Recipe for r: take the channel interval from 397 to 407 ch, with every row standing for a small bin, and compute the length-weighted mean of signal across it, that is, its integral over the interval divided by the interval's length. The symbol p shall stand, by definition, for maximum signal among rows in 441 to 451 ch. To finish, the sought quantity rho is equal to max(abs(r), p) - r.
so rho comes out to 0.0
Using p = 41.98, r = 45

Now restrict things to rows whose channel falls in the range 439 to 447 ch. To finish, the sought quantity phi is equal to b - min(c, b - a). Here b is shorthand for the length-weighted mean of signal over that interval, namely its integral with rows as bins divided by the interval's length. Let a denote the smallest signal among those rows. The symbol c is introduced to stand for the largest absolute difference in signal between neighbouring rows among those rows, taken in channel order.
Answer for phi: 41.0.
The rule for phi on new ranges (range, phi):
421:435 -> 40.0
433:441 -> 40.8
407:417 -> 41.3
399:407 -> 44.1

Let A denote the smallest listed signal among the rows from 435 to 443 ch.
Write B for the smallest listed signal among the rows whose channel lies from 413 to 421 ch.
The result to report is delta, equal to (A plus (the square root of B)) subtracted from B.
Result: -5.3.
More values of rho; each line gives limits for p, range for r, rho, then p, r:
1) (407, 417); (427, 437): 0.8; 42.07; 41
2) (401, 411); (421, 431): 4.4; 45.65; 41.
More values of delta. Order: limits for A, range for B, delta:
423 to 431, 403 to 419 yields -5.2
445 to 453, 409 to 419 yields -5.9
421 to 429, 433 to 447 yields -6.3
